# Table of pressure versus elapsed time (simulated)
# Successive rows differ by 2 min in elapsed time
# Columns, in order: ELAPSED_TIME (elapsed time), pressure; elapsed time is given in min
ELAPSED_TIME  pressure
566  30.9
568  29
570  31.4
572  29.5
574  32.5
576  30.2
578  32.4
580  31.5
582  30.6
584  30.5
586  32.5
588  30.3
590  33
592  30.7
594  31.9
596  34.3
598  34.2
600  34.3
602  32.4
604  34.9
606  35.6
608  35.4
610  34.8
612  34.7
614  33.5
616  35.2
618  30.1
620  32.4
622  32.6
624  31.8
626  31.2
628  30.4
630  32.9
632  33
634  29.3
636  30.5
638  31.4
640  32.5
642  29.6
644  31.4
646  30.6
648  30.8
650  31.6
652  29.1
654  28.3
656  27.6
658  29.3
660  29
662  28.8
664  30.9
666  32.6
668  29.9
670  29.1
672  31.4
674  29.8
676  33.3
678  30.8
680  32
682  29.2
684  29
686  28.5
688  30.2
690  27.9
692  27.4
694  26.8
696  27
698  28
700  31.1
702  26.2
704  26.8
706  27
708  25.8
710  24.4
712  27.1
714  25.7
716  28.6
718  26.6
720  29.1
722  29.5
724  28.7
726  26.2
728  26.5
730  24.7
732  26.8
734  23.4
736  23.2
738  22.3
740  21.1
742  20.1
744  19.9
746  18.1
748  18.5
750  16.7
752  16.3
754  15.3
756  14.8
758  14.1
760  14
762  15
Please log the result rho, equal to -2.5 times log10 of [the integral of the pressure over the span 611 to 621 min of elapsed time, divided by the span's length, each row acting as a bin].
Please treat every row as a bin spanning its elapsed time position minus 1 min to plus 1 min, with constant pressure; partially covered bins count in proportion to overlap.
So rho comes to -3.80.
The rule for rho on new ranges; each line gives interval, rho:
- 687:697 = -3.61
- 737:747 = -3.27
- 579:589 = -3.73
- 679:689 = -3.68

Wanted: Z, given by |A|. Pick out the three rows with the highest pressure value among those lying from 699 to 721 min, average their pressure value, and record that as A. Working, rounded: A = 29.6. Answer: 30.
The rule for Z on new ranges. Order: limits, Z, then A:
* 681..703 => 30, 30.2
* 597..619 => 35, 35.4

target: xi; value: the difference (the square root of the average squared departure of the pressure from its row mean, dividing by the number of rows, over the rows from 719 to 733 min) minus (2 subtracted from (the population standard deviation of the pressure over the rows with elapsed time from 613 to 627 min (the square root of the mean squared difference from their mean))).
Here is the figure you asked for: 2.12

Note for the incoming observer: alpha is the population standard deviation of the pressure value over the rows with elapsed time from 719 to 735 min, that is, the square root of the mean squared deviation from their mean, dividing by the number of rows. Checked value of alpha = 2.02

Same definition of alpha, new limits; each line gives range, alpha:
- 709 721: 1.61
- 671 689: 1.47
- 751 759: 0.80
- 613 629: 1.57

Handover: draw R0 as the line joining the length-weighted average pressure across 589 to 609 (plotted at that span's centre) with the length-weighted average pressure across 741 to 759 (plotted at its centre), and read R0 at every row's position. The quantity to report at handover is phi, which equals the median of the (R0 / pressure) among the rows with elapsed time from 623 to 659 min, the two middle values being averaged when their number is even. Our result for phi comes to 0.95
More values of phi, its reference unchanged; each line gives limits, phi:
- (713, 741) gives 0.76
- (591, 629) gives 0.97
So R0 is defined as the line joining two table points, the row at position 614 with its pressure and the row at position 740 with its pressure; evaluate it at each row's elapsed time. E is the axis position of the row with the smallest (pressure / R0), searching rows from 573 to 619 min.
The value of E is 576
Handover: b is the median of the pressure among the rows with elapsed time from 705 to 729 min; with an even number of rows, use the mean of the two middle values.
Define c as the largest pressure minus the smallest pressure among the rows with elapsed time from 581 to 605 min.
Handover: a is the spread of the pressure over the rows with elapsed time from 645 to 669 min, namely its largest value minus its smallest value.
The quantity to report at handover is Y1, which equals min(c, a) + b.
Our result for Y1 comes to 31.4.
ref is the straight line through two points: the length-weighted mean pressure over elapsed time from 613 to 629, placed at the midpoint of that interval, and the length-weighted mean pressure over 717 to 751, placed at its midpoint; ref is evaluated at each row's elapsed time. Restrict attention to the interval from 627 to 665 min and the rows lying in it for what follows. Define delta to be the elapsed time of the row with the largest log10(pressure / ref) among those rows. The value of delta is 664 min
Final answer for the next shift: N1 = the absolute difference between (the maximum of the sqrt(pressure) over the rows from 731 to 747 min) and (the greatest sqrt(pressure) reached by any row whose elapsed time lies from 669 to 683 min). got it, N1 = 0.6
